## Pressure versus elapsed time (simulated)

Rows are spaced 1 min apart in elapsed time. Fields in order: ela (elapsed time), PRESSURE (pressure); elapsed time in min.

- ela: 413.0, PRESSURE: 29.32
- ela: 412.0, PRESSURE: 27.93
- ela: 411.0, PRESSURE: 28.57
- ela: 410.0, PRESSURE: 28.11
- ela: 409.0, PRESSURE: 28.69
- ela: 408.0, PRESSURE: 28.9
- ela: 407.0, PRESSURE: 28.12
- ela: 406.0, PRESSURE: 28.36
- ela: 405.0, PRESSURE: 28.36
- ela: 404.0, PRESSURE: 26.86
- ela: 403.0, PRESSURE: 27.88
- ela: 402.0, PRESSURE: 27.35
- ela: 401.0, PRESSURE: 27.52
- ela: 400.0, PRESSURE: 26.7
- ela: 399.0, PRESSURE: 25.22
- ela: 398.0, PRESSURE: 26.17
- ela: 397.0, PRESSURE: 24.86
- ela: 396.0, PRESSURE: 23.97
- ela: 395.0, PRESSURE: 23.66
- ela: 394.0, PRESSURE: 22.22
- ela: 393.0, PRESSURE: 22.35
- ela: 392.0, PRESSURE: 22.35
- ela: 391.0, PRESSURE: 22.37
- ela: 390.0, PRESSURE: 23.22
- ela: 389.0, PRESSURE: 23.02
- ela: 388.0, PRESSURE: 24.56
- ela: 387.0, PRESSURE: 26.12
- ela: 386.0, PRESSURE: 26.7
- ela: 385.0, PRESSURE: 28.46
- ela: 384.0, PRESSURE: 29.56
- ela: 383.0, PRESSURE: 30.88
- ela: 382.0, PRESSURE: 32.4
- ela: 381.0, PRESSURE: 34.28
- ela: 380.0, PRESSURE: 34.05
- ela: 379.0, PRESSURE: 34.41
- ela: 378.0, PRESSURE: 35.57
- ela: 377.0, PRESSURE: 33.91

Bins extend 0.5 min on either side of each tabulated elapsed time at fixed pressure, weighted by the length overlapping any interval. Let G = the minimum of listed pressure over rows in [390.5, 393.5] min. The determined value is 22.35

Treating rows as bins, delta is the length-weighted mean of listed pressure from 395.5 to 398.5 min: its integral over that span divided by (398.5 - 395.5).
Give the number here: 25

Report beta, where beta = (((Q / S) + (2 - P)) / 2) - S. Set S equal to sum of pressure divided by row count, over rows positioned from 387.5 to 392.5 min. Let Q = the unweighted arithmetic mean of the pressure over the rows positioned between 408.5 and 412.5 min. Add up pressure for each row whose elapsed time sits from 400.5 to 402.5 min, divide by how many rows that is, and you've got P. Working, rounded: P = 27.4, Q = 28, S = 23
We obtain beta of -35.2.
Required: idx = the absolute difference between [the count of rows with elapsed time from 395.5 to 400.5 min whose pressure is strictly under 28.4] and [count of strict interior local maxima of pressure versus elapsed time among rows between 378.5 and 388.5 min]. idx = 4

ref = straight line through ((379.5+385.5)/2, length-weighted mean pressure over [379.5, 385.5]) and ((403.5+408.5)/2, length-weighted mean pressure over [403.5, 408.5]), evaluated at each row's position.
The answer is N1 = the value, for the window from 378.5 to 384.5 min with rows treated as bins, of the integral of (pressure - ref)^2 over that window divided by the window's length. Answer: 3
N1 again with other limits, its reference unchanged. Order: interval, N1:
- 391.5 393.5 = 60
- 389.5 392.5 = 59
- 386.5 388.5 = 31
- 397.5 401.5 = 8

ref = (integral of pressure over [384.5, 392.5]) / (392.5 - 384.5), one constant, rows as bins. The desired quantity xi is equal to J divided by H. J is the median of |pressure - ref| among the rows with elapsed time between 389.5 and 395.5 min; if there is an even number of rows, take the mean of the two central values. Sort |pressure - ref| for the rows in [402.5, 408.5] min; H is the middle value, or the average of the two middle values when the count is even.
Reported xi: 0.62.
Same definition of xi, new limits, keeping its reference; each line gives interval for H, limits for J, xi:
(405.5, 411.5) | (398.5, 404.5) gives 0.65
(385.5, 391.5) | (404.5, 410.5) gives 2.43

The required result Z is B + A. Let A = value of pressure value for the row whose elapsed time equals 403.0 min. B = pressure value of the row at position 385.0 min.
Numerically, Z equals 56.3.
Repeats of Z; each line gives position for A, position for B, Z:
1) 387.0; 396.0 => 50.1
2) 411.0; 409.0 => 57.3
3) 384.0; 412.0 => 57.5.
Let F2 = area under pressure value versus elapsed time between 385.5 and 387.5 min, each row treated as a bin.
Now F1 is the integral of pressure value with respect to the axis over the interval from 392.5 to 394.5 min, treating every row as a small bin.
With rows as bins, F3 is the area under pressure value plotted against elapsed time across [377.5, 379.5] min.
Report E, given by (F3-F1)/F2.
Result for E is 0.48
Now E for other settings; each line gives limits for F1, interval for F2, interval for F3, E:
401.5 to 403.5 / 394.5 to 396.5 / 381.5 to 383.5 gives 0.17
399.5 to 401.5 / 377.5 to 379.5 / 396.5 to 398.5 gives -0.05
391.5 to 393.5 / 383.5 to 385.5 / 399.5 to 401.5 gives 0.16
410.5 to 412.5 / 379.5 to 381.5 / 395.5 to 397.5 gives -0.11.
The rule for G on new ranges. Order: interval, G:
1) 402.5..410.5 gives 26.86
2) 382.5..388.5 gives 24.56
